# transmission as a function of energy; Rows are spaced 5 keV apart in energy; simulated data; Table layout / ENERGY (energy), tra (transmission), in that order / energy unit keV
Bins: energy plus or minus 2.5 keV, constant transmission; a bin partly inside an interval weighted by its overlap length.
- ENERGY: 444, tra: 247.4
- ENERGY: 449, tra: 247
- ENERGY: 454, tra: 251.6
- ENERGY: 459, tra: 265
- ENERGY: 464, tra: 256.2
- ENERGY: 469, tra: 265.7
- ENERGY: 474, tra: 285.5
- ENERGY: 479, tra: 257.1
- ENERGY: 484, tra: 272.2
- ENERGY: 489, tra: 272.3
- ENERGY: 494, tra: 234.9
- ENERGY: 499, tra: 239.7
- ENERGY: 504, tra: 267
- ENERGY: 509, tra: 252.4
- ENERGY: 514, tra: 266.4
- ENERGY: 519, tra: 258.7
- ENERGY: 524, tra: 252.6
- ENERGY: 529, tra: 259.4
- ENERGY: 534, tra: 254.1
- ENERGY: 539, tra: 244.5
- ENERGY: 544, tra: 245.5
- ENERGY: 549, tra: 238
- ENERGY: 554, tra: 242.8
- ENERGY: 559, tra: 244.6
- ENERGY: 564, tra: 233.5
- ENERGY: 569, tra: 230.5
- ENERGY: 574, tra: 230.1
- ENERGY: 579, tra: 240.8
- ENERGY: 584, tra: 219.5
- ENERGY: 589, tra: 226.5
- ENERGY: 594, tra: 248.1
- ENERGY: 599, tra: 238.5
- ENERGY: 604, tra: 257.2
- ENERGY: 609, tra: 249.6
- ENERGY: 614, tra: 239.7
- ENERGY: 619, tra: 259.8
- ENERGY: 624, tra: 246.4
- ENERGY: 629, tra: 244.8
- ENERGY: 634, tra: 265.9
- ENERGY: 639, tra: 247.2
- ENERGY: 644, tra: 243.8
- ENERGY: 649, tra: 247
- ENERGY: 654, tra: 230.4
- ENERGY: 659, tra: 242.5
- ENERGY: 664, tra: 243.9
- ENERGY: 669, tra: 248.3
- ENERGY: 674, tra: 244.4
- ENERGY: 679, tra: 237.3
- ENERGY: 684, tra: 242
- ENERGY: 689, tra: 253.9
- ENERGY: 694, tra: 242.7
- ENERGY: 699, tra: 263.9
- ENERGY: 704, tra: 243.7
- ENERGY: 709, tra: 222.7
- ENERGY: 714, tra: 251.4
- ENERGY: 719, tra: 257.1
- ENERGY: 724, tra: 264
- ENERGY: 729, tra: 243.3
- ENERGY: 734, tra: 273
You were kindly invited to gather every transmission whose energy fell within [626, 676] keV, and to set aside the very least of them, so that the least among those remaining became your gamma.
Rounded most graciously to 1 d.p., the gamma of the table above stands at 242.5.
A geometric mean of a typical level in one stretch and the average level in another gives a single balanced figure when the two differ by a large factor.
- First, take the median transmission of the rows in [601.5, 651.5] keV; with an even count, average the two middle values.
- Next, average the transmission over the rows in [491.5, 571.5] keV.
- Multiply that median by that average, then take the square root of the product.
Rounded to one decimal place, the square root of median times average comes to 247.4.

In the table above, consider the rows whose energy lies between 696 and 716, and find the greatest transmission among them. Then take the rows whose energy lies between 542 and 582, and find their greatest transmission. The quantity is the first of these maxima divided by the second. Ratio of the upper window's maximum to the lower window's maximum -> 1.07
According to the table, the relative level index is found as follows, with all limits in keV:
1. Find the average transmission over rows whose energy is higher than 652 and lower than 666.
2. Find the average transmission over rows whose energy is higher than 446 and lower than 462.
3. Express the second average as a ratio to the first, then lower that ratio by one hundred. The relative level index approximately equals -98.9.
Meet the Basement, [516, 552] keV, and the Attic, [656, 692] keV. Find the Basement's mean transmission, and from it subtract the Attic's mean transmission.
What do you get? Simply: 6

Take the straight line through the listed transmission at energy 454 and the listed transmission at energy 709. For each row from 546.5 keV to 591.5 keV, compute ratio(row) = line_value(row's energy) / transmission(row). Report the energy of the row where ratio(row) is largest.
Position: 584 keV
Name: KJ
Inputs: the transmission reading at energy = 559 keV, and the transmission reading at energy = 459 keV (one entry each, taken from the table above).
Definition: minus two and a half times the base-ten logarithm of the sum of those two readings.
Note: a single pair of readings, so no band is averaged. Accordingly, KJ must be -6.77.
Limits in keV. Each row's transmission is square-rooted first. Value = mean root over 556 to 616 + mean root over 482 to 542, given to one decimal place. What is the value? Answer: 31.4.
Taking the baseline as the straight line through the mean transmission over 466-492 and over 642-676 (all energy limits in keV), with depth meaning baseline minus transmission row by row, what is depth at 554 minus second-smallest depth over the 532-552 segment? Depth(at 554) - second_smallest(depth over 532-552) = 1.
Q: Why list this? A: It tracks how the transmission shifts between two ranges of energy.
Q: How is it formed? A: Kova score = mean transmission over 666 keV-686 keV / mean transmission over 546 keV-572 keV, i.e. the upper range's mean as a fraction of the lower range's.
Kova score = 1.02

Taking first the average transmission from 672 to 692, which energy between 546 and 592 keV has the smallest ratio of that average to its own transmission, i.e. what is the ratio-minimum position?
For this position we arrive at 559 keV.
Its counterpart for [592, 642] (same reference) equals 634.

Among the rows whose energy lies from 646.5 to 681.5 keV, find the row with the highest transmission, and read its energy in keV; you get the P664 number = 669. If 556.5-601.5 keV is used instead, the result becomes 594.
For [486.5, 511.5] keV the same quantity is 489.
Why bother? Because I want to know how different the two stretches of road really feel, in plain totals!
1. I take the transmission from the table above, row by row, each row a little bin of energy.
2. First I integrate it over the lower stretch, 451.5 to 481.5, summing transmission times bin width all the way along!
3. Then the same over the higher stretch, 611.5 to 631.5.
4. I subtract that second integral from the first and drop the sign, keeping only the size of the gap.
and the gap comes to 2952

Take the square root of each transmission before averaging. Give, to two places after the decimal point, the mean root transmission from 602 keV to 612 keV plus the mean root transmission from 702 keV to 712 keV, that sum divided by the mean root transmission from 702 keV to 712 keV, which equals 2.04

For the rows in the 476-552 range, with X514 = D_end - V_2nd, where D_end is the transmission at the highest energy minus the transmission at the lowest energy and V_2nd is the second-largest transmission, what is -291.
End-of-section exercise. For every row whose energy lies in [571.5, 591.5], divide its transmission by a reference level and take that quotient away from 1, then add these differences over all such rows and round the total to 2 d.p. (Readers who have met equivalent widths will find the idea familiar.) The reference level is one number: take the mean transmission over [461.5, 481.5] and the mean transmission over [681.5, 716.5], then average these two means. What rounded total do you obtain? 0.42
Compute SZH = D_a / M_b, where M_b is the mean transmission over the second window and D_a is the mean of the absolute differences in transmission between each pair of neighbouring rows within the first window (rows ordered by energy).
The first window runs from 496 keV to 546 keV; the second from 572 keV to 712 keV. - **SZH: 0.042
